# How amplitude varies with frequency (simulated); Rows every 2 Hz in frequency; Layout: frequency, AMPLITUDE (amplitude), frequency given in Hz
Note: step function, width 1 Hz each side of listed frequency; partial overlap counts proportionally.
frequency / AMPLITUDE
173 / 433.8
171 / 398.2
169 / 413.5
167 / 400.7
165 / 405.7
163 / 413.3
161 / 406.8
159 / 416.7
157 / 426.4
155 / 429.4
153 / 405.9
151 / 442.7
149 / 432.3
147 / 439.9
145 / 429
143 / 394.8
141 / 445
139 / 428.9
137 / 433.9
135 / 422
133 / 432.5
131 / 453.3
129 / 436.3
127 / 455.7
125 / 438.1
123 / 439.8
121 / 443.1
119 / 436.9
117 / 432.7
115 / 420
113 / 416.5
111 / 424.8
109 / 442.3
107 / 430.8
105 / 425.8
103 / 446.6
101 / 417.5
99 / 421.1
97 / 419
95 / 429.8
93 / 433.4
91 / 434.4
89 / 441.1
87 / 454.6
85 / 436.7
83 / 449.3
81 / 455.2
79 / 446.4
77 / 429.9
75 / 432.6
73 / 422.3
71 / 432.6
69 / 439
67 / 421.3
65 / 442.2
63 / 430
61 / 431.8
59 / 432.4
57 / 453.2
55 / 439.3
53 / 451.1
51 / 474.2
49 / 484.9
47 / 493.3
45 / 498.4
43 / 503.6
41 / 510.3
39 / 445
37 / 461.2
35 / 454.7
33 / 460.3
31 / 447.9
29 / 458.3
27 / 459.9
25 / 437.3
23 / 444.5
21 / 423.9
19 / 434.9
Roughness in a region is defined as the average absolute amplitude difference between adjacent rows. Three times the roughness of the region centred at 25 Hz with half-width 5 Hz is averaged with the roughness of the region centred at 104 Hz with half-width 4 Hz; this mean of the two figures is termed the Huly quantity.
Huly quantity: 29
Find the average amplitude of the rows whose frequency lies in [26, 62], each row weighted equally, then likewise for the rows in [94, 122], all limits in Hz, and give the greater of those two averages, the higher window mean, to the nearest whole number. 464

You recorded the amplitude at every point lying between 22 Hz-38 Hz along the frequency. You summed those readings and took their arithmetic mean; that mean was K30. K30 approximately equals 453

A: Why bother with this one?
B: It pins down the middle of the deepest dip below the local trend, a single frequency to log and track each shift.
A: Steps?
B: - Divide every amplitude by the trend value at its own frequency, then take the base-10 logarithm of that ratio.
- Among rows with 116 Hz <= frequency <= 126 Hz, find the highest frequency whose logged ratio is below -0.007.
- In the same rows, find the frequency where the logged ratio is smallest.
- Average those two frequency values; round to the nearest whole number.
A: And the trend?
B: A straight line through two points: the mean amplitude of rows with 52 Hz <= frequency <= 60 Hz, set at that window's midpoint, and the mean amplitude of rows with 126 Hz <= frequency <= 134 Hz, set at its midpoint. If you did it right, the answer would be 118 Hz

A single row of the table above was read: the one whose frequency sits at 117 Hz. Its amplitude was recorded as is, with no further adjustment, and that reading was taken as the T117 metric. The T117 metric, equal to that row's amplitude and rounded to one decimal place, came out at 432.7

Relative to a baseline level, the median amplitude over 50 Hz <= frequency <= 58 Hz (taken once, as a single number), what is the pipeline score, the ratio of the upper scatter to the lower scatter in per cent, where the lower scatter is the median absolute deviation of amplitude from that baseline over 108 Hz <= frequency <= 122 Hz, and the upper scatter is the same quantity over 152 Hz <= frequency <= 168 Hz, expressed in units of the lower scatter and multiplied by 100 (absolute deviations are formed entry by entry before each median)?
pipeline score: 216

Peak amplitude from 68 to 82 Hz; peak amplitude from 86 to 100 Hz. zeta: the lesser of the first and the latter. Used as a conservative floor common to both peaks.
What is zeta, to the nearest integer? 455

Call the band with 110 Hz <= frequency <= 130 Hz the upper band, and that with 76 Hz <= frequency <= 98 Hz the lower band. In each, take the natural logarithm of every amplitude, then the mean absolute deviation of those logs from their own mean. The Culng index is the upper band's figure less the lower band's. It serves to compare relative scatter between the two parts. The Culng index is 0.00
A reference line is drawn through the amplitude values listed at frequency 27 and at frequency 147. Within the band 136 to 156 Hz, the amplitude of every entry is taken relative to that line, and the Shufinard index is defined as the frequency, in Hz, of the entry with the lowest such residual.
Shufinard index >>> 143 Hz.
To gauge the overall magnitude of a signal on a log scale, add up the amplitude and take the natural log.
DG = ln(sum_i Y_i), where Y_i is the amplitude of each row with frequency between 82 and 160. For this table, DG 9.7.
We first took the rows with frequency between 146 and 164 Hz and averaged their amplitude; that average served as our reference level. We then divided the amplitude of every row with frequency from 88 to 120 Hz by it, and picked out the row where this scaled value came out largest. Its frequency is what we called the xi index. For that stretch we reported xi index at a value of 103 Hz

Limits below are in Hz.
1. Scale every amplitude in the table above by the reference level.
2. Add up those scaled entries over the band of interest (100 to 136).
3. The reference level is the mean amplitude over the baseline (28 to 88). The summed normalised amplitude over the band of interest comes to 17.2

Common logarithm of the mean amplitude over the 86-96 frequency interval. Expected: 2.64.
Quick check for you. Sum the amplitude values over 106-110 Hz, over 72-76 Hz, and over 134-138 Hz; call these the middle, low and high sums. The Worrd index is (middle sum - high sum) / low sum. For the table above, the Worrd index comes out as 0.020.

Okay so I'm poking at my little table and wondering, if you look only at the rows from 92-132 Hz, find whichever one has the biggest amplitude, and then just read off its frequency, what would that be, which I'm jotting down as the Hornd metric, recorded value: 127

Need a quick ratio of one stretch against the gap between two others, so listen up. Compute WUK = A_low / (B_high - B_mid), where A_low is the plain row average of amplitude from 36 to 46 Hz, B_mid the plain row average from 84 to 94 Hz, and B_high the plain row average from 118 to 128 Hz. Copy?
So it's 180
